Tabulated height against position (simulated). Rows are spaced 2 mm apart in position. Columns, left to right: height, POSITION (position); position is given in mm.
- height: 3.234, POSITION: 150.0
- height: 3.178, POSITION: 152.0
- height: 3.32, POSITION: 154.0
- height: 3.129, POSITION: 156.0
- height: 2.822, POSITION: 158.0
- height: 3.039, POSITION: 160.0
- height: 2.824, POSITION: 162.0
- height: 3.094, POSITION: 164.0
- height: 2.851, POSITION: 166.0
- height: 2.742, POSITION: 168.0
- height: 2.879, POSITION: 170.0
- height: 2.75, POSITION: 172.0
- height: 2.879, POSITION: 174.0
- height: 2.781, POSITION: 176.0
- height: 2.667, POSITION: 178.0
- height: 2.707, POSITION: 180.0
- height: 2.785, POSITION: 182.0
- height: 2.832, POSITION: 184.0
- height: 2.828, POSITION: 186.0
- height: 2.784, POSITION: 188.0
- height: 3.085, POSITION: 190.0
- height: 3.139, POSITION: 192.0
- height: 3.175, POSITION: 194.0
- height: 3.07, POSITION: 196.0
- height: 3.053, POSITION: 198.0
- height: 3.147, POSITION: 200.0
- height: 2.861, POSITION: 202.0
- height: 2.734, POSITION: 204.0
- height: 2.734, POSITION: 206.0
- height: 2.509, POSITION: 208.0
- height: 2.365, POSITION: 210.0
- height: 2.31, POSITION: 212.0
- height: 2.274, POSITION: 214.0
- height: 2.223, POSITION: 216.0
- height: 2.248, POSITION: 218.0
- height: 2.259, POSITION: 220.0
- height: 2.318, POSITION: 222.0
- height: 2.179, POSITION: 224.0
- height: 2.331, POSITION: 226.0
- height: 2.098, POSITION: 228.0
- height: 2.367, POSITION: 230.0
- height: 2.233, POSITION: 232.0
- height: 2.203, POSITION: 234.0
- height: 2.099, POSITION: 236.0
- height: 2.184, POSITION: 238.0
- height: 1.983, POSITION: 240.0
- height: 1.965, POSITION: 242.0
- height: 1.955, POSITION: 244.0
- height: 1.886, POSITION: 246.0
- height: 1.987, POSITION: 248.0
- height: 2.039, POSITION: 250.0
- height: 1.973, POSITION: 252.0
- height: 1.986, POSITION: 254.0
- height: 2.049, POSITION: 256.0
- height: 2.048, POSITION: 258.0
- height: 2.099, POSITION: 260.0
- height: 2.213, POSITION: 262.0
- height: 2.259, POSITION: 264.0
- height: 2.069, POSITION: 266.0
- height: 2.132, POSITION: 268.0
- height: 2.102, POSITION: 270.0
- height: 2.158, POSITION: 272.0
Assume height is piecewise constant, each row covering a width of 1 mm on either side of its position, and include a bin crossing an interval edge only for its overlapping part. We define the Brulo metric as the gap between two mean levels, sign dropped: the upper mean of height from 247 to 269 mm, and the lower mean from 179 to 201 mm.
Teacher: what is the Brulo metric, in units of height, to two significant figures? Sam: 0.89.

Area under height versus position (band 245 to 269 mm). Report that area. 49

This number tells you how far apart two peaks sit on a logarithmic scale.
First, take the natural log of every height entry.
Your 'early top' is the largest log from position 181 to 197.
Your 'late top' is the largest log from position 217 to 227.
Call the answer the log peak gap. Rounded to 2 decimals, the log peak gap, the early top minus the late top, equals 0.31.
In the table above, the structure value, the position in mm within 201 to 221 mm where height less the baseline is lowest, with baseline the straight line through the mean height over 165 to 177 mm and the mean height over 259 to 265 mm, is 216.0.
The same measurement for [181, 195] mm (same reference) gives 182.0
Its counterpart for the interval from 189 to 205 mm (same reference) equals 204.0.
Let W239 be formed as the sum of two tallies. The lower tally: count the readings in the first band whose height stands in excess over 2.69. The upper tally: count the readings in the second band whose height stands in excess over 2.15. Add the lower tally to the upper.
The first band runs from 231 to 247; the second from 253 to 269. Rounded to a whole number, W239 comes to 2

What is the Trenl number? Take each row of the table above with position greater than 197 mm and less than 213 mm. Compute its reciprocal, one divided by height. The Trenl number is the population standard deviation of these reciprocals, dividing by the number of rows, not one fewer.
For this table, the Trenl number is 0.040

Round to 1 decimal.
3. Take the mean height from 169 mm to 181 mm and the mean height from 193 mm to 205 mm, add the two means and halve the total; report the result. 2.9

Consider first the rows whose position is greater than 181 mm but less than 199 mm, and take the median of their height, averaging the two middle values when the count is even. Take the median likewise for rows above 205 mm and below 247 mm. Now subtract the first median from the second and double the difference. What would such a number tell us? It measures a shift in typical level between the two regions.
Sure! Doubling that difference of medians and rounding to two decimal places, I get -1.64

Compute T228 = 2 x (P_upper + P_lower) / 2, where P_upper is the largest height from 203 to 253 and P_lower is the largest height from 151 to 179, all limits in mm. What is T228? 6.05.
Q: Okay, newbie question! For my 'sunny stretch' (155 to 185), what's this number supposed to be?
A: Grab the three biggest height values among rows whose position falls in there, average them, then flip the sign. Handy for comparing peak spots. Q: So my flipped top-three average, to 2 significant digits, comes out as -3.1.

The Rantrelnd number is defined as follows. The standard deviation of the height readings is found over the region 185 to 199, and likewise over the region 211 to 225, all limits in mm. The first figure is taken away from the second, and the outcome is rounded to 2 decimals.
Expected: -0.10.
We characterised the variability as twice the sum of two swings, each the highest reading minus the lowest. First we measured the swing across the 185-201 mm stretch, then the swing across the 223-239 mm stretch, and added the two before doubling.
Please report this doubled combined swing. 1.32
